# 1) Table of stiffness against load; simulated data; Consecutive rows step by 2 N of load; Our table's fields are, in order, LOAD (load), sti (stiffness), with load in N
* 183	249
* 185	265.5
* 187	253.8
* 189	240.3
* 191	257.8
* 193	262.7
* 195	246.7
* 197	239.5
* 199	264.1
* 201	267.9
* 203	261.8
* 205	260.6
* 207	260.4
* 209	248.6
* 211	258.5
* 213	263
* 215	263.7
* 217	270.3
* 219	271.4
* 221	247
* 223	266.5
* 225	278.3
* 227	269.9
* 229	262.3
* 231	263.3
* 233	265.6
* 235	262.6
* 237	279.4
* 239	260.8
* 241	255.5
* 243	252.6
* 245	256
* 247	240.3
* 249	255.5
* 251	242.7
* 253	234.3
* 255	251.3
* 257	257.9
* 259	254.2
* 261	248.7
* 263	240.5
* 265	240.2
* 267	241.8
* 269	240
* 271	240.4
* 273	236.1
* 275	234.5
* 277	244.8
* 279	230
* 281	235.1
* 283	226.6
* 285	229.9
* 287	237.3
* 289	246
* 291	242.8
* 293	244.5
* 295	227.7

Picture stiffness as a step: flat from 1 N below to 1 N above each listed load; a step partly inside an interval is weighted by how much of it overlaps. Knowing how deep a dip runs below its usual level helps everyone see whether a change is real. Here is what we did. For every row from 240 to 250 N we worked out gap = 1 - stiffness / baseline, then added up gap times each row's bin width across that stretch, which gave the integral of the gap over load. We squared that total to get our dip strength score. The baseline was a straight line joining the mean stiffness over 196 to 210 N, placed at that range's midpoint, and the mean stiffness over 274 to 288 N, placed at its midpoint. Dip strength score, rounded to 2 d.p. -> 0.08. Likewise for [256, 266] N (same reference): 0.12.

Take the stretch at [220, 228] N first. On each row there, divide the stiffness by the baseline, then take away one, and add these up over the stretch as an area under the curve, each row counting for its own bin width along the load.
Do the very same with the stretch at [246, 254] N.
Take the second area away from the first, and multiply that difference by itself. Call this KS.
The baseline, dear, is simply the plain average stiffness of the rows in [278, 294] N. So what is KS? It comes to 0.57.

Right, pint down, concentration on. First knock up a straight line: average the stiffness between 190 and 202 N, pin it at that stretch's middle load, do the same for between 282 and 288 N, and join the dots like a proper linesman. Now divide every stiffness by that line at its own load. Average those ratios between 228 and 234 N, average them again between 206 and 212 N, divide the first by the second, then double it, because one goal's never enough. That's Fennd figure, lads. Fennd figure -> 2.11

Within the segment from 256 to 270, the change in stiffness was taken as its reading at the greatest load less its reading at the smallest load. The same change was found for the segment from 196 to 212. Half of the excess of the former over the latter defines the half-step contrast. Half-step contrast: -18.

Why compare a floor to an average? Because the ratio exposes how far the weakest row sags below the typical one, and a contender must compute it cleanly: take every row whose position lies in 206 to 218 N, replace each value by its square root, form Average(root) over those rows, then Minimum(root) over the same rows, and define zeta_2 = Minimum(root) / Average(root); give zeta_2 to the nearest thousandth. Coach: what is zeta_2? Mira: 0.977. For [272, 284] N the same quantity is 0.983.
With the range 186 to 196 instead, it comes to 0.976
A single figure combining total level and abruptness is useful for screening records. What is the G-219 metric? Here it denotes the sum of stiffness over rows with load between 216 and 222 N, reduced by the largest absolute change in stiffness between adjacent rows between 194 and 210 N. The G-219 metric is 764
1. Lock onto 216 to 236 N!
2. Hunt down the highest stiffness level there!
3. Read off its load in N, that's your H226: 225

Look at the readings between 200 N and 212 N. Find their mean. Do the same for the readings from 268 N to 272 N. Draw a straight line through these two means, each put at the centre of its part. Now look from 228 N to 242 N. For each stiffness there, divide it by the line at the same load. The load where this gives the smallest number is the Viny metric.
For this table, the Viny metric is 241 N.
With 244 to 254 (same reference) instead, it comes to 253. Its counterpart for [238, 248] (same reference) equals 247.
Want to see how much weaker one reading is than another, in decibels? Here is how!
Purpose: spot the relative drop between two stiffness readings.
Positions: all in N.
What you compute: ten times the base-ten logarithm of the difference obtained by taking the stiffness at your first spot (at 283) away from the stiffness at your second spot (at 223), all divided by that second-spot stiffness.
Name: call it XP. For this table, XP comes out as -8.2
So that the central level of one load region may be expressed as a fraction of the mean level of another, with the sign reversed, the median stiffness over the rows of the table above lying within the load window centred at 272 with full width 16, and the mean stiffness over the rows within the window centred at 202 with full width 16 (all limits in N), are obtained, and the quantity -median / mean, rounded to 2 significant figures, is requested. -0.94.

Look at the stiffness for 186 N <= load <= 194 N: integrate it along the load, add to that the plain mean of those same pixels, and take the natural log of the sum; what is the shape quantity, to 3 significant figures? 7.73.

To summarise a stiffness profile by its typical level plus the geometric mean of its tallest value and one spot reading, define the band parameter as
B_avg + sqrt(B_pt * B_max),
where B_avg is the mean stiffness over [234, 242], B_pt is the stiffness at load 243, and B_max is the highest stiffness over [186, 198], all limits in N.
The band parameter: 522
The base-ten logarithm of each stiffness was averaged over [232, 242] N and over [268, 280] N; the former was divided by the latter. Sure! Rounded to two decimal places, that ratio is 1.02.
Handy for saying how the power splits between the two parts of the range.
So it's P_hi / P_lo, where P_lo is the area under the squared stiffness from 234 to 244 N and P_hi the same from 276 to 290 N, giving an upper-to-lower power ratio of 1.1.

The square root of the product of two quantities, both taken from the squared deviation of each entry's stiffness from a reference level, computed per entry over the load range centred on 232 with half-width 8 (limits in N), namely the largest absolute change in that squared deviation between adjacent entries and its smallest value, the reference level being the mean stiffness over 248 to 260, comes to 319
